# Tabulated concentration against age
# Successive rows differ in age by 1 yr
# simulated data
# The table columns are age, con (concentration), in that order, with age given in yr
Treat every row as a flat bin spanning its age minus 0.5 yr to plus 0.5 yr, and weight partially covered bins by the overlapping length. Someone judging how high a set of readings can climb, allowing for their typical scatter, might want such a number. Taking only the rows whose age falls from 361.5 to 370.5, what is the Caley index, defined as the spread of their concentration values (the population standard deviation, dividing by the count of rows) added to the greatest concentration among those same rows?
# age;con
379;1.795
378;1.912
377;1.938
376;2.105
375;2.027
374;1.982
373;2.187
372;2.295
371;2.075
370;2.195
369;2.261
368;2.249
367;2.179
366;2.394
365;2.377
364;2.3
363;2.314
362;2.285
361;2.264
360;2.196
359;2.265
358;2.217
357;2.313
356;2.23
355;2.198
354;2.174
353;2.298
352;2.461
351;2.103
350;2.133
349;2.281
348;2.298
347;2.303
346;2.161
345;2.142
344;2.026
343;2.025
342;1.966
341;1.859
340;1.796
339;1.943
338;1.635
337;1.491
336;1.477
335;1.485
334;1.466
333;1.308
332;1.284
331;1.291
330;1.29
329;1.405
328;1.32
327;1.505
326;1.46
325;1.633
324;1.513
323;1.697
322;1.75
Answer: 2.46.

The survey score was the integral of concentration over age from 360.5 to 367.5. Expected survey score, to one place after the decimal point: 16.1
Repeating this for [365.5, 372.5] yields 15.6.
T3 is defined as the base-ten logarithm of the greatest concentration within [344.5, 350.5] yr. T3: 0.362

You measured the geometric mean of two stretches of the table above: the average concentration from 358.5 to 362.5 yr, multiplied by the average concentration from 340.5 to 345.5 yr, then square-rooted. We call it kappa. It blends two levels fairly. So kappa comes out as 2.12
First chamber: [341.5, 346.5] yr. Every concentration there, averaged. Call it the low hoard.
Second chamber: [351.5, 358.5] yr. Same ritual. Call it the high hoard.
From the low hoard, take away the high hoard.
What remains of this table -0.2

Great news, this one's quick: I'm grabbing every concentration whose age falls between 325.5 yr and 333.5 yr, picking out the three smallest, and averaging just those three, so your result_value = 1.29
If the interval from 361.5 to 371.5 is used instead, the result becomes 2.15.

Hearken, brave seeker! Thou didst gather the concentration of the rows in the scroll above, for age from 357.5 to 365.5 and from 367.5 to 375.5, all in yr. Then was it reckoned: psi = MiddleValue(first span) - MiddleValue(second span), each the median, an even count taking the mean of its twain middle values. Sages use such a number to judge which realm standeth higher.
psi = 0.1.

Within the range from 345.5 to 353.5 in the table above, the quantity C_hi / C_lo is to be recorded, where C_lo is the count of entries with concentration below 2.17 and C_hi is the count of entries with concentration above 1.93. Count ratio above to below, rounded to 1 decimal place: 2.7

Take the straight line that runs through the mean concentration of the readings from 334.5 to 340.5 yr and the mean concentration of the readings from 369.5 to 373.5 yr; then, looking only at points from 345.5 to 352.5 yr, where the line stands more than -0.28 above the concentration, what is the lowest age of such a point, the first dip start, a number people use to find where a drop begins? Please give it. 351 yr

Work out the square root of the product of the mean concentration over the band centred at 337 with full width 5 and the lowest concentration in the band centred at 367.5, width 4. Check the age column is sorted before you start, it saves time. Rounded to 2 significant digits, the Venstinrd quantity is 1.9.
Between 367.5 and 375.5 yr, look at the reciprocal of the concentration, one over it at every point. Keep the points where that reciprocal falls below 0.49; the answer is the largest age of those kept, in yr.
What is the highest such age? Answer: 373 yr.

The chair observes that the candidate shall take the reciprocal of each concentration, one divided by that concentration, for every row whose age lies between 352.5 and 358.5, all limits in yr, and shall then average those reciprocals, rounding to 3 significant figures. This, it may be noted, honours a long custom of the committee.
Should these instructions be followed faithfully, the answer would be 0.447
